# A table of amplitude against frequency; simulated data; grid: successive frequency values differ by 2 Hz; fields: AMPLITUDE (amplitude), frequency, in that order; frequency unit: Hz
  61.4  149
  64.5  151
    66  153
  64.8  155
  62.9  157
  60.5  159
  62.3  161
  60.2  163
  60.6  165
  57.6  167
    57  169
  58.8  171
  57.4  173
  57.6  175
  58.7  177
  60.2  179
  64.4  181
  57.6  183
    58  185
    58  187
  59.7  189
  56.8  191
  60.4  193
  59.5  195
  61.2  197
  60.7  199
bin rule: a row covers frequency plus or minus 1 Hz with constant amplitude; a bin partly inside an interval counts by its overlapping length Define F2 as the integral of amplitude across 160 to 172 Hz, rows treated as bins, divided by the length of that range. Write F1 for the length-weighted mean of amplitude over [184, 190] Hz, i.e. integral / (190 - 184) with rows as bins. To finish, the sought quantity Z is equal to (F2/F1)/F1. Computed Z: 0.0173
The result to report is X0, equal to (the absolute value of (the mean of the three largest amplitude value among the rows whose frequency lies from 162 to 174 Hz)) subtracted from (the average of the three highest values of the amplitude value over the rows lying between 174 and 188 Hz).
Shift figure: 1.2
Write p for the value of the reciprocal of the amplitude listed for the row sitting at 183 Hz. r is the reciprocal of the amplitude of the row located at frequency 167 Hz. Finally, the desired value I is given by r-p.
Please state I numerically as 0.0000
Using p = 0.0174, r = 0.0174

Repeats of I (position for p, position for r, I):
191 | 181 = -0.0021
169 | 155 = -0.0021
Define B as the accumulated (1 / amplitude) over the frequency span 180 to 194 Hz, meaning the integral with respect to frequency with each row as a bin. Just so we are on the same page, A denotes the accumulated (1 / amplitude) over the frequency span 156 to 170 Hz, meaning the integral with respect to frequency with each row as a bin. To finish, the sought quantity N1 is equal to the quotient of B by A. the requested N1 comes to 1.02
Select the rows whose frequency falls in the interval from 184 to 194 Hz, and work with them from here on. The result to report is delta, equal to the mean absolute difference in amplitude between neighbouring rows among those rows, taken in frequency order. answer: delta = 2.05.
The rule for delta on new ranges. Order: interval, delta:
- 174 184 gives 3.40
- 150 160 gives 1.75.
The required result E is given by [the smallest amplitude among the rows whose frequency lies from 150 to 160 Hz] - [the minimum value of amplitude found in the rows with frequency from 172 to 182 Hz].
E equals 3.1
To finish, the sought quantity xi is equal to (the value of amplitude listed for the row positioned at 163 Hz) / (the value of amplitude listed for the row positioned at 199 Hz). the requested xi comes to 0.99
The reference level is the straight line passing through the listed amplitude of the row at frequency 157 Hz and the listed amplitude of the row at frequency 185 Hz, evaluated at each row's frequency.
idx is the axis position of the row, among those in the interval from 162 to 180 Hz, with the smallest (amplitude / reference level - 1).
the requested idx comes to 169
